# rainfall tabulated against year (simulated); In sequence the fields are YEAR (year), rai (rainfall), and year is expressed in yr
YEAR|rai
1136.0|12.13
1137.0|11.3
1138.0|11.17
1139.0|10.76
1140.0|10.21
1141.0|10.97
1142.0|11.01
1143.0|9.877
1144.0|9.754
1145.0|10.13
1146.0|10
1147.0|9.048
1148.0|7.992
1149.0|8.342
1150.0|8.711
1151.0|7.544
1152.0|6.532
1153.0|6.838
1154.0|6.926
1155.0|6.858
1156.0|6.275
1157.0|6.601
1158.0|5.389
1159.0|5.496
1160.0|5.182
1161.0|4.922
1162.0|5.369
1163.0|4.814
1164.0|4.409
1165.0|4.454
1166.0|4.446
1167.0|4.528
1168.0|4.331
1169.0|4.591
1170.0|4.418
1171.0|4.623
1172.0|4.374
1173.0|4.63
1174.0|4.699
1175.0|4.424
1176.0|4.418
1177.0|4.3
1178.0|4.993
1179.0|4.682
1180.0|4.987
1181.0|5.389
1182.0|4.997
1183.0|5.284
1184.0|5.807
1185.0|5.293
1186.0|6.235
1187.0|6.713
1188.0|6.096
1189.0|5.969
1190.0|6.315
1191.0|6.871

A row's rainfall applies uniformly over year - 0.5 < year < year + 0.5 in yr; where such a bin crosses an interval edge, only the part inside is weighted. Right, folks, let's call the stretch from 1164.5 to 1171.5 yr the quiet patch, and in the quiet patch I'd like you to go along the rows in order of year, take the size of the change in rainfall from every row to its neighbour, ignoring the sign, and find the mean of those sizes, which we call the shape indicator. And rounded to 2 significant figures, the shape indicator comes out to 0.15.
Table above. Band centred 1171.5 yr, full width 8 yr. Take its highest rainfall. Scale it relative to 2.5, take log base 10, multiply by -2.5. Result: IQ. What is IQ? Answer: -0.69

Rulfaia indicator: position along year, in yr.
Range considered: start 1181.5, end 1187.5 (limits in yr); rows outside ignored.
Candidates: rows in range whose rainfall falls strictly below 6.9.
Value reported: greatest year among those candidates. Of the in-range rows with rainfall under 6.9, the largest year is 1187.0 yr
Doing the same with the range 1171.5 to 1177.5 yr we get 1177.0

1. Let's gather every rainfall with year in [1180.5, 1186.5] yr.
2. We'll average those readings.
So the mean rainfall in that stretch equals 5.5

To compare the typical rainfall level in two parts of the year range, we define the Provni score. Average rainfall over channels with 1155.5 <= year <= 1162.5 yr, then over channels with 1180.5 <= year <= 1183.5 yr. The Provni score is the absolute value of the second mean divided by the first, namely 0.9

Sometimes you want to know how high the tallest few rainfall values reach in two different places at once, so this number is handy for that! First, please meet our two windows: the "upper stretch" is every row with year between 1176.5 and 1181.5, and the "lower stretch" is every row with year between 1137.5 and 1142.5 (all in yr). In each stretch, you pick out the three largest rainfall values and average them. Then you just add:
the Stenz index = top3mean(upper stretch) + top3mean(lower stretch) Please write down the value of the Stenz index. 16.2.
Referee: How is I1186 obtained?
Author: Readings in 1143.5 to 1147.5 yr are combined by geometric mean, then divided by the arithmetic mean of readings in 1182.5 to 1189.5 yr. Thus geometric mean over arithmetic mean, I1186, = 1.6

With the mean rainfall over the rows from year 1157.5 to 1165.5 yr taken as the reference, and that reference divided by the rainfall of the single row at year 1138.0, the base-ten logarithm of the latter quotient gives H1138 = -0.35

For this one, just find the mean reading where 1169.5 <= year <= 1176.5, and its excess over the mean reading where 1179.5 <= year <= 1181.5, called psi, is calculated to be -1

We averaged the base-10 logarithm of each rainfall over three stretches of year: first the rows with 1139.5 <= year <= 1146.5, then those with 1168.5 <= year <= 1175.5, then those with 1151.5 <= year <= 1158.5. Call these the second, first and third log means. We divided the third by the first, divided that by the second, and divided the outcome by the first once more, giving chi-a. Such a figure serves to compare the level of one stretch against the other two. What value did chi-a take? 1.86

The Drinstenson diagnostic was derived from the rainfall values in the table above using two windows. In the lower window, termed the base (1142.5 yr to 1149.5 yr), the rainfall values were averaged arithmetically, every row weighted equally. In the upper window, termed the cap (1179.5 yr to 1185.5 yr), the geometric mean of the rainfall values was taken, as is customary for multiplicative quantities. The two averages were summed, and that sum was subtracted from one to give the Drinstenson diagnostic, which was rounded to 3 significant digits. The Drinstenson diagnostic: -13.6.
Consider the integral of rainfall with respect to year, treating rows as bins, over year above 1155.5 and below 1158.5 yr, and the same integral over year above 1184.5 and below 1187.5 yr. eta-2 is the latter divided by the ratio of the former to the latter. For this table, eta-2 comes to 18.2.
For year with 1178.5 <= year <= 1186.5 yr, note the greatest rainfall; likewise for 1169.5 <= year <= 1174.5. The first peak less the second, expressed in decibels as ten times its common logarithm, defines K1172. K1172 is 2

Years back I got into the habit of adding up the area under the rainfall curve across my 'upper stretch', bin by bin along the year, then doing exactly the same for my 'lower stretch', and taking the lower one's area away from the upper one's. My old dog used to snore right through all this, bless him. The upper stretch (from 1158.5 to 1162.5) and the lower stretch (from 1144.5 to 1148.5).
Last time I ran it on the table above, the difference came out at -16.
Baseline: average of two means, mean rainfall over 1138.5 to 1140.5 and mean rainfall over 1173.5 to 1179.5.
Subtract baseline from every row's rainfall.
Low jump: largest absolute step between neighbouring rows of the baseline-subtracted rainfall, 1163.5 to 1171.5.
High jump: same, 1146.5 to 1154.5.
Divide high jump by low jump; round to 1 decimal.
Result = 4.5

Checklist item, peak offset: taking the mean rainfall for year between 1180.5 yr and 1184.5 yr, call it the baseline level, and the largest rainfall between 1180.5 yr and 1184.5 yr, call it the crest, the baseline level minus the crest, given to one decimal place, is -0.4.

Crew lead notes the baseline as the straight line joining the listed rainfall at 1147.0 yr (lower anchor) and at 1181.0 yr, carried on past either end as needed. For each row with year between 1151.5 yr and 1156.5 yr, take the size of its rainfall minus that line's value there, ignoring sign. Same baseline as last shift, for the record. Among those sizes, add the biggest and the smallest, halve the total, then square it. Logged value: 2.7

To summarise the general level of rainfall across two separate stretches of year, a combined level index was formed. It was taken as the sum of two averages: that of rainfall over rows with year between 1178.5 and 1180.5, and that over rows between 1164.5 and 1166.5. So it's 9.3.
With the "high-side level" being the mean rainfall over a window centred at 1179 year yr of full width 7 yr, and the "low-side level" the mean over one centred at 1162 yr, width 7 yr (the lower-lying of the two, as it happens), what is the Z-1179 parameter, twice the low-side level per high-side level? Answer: 2.1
